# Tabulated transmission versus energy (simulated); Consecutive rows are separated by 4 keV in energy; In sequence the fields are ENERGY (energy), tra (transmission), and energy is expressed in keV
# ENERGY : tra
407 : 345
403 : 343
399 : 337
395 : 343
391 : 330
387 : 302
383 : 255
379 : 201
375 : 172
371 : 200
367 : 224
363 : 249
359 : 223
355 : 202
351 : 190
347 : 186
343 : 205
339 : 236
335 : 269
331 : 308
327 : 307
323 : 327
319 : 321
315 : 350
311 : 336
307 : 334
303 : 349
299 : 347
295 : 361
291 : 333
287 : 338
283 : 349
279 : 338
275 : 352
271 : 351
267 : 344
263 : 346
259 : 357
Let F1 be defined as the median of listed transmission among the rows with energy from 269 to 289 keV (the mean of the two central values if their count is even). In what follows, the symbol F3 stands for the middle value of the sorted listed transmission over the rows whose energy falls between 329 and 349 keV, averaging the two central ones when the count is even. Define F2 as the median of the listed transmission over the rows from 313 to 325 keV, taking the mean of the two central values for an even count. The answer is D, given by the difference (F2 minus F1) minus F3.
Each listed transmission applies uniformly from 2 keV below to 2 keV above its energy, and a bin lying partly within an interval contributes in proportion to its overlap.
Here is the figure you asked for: -258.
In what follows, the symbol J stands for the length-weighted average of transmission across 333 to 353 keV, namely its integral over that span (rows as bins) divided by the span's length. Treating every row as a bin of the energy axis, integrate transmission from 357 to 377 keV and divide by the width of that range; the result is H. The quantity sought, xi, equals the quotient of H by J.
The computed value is 1.0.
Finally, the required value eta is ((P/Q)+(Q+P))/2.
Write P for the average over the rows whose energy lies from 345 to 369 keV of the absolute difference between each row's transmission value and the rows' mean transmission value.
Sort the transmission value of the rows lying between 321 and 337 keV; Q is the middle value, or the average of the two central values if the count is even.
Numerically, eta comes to 164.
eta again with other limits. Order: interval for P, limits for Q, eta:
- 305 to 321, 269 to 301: 178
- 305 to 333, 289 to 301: 180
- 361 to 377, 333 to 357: 114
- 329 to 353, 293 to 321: 193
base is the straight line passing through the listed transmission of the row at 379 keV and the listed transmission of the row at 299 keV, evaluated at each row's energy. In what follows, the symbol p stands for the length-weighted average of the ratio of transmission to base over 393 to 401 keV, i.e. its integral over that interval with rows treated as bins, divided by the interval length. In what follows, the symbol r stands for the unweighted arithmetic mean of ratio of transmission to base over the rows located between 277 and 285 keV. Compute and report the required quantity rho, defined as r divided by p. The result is 0.45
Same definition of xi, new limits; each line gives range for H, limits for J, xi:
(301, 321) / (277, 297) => 1.0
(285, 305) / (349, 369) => 1.6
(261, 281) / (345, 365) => 1.6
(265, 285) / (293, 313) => 1.0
